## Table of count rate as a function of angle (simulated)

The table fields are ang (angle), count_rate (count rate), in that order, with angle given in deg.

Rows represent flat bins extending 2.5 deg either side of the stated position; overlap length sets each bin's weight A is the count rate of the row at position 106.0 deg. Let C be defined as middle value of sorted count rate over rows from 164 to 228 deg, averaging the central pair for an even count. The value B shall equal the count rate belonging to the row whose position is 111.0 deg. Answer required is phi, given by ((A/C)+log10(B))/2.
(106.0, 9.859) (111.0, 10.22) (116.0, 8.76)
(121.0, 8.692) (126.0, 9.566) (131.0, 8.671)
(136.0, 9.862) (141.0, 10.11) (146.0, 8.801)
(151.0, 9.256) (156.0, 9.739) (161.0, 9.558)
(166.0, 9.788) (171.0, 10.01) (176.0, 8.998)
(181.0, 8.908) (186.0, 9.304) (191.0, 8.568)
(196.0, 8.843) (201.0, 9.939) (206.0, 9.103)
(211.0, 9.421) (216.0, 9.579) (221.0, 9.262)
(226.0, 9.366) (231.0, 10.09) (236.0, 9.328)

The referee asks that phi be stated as 1.03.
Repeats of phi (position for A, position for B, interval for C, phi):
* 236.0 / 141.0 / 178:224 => 1.01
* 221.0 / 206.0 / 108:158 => 0.97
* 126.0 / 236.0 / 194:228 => 1.00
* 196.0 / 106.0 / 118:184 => 0.96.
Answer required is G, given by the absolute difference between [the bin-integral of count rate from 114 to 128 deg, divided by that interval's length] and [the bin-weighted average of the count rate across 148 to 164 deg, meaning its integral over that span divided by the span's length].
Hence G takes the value 0.5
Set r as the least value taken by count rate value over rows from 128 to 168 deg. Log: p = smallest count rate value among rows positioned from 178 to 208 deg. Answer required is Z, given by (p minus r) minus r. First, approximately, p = 8.568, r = 8.671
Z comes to -8.8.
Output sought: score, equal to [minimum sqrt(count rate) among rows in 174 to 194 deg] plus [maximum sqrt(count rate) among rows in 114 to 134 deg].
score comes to 6.02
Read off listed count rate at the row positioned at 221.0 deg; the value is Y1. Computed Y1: 9.262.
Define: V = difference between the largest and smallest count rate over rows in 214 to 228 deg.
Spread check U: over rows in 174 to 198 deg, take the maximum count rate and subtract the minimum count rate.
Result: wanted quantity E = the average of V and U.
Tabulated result 0.53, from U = 0.7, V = 0.32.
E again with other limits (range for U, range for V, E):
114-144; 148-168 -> 0.99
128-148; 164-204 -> 1.44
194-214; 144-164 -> 1.02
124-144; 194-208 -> 1.27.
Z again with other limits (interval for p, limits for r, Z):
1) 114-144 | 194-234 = -9.0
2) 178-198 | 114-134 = -8.8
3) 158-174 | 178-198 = -7.6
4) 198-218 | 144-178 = -8.5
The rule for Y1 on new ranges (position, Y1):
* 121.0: 8.692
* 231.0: 10.09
